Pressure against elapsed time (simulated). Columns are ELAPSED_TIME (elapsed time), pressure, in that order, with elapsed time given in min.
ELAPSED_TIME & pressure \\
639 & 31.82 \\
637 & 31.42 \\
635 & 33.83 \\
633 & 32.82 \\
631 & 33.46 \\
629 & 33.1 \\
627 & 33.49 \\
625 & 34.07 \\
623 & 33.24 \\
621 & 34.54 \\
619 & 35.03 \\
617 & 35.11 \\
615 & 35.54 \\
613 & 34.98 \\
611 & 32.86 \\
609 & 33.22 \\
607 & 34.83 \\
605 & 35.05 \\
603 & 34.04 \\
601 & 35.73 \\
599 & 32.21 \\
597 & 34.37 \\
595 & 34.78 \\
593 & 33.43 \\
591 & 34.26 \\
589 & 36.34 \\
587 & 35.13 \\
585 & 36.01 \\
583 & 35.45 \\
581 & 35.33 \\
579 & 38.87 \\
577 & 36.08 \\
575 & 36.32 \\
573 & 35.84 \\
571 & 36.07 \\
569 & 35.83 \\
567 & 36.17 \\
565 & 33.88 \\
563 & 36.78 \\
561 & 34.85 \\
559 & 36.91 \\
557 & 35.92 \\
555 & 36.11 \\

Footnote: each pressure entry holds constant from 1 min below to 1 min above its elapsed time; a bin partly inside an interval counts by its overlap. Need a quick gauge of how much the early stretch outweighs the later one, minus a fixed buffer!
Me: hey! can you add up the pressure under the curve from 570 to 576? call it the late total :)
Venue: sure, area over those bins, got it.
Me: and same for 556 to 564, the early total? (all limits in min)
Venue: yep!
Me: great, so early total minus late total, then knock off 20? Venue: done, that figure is 52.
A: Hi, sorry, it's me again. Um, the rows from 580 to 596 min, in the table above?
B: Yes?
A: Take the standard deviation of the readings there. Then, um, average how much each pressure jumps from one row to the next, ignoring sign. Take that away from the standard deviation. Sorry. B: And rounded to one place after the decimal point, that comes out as -0.1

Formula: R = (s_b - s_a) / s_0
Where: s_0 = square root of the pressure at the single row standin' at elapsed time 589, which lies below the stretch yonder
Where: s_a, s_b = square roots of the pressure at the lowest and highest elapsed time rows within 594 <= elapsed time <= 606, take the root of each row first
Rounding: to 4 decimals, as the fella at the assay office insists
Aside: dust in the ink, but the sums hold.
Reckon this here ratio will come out 0.0038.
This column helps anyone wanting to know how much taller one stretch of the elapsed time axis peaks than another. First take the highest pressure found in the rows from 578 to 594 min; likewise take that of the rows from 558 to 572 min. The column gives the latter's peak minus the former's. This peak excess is -2.0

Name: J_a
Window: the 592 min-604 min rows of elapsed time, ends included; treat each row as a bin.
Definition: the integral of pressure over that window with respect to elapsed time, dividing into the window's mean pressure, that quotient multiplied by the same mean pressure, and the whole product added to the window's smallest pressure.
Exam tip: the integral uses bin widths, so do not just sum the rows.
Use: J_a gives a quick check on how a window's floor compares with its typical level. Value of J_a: 35.1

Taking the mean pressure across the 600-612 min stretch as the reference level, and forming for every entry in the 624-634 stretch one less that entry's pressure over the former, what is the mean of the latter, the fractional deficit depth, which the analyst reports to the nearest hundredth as 0.03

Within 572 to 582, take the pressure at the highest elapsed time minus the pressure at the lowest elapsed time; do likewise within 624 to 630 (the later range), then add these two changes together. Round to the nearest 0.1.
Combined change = -1.5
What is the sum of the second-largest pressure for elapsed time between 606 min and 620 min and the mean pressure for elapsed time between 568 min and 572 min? 71.1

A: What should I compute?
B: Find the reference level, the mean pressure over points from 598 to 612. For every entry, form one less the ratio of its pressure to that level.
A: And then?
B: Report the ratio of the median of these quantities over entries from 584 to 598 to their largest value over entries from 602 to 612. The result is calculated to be -0.70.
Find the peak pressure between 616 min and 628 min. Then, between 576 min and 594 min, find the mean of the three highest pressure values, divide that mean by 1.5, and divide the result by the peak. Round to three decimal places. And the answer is 0.704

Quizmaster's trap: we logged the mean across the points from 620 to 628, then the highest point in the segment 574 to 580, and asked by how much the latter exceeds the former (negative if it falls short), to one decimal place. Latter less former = 5.0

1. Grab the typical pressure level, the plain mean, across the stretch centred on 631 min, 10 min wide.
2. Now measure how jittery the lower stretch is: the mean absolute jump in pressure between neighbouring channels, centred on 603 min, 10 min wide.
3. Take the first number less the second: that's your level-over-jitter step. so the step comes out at 31.7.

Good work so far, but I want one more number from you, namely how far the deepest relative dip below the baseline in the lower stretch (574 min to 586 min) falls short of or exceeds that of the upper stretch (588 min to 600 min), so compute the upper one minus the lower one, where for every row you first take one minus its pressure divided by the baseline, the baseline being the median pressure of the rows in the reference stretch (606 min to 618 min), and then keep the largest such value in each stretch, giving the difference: 0.089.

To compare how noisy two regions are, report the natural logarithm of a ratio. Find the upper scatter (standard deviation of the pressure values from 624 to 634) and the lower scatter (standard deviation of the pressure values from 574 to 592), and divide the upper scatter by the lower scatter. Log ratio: -1.0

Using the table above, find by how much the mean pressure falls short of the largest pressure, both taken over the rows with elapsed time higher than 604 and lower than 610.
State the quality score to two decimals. 0.68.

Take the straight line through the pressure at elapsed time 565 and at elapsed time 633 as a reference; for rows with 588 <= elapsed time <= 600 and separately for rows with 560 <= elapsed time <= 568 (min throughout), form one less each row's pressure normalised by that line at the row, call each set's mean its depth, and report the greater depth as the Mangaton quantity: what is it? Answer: -0.024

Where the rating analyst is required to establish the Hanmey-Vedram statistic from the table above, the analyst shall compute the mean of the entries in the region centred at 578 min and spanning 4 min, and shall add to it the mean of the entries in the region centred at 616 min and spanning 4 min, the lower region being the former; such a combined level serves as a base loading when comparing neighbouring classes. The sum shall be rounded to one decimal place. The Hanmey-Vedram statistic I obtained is 72.8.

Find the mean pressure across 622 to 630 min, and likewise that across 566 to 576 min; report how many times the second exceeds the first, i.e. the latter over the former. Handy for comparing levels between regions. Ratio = 1.08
